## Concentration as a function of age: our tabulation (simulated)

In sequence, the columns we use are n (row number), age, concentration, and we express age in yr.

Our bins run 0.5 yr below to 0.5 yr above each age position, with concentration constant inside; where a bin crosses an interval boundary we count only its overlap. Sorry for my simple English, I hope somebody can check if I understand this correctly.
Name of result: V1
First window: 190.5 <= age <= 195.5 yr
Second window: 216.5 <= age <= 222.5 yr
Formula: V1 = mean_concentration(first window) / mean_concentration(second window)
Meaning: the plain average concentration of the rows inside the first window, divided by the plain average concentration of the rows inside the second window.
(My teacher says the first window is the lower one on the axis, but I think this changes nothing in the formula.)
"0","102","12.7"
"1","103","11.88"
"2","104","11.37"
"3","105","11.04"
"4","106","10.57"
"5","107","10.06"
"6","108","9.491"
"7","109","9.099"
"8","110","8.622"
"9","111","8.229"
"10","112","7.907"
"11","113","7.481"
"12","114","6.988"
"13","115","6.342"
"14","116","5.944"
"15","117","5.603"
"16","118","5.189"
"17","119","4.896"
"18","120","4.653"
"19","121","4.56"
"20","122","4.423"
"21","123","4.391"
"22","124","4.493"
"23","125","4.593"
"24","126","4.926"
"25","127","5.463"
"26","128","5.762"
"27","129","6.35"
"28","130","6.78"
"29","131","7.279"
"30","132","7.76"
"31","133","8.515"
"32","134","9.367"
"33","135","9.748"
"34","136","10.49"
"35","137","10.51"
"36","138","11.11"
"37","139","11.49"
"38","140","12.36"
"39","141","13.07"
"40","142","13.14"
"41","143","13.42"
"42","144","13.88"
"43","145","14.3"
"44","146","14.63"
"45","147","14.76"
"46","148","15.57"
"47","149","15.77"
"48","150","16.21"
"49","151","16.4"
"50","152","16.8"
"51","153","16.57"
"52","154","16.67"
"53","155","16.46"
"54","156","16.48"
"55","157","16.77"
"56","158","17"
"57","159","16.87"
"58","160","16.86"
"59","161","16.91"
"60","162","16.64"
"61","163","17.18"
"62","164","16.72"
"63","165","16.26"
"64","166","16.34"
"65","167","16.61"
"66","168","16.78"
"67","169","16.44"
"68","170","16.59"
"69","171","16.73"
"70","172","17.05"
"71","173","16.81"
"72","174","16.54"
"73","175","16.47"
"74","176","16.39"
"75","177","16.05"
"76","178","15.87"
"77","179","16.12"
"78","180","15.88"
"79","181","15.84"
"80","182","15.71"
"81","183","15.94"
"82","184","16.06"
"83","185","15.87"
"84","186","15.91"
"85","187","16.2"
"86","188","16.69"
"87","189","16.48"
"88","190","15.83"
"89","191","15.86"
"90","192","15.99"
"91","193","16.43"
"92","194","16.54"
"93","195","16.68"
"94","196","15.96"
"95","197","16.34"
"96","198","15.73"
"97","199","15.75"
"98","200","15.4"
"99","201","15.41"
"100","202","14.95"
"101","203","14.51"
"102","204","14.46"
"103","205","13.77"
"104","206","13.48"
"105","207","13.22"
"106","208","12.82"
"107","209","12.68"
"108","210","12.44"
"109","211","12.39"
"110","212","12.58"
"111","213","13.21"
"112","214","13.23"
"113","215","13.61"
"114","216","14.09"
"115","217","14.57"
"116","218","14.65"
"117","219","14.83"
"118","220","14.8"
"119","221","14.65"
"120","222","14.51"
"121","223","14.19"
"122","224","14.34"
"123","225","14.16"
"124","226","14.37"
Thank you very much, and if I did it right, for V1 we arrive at 1.1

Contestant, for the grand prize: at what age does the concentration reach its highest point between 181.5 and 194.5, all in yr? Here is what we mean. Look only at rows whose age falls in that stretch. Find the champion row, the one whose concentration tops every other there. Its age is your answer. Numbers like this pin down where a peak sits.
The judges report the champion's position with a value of 188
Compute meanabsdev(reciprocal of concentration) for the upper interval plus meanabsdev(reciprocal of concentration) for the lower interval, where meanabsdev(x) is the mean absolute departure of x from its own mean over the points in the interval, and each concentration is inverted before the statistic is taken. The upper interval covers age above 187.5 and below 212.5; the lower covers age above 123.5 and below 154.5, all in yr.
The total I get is 0.047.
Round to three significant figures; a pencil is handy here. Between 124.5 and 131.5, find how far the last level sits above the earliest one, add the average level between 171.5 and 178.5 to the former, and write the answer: 19.1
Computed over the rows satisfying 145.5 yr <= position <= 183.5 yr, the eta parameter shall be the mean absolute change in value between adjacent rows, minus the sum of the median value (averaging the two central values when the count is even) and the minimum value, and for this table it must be -30.9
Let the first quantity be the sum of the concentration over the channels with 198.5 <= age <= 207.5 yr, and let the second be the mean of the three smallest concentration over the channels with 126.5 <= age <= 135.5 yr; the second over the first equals 0.045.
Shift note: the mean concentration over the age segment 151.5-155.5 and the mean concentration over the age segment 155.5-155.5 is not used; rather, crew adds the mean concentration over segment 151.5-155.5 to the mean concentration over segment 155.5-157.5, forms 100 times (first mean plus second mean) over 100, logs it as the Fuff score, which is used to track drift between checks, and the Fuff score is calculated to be 33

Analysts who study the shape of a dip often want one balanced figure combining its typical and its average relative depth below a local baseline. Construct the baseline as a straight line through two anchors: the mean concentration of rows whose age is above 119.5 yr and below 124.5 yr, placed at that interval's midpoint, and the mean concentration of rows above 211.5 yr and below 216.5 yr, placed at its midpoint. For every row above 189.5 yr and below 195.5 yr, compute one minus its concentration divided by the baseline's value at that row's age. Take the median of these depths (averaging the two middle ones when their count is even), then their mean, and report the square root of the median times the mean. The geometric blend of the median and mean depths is 0.44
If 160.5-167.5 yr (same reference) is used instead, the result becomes 0.96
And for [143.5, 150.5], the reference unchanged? 1.16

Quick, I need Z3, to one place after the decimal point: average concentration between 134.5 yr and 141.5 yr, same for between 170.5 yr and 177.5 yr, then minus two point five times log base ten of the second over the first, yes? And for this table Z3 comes -0.4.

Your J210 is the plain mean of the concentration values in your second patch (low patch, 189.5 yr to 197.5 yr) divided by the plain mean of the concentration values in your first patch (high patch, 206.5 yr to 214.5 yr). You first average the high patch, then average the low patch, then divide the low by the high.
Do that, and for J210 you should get 1.3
